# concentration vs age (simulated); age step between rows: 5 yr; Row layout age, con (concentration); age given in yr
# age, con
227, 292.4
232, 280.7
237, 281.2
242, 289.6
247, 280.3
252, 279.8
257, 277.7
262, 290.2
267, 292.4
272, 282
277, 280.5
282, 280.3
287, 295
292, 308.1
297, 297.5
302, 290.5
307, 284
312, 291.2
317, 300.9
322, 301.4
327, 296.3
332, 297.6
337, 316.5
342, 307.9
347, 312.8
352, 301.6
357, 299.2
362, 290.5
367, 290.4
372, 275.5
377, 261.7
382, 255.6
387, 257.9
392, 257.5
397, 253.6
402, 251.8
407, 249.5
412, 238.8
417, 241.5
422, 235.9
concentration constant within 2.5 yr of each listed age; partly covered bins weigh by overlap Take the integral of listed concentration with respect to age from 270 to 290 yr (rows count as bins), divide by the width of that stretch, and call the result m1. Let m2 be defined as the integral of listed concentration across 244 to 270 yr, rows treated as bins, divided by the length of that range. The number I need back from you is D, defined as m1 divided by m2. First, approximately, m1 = 285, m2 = 284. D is 1.00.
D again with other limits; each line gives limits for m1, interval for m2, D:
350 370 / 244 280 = 1.04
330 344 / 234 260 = 1.09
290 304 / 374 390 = 1.15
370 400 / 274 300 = 0.89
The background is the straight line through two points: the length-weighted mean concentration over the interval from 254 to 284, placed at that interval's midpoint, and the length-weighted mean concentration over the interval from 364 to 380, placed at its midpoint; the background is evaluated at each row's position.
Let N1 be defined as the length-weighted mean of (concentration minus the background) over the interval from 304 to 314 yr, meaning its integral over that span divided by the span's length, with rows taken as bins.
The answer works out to 7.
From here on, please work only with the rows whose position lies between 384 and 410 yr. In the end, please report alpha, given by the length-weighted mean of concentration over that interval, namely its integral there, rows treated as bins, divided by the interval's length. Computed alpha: 254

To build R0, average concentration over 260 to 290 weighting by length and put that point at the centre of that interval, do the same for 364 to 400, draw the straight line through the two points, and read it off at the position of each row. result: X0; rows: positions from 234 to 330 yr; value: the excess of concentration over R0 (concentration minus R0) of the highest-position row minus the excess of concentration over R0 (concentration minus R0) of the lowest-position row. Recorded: 34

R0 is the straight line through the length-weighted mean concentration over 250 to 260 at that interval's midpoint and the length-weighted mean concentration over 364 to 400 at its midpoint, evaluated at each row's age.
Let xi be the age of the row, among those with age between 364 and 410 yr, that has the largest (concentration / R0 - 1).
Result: 367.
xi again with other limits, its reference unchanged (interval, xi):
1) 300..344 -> 337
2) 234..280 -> 267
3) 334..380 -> 337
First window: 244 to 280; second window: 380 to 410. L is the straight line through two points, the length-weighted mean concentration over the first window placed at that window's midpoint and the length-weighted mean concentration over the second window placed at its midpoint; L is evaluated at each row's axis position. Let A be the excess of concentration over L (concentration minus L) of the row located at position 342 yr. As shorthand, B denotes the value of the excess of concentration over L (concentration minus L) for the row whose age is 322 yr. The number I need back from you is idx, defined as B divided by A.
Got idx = 0.7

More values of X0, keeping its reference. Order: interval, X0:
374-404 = -5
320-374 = -16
